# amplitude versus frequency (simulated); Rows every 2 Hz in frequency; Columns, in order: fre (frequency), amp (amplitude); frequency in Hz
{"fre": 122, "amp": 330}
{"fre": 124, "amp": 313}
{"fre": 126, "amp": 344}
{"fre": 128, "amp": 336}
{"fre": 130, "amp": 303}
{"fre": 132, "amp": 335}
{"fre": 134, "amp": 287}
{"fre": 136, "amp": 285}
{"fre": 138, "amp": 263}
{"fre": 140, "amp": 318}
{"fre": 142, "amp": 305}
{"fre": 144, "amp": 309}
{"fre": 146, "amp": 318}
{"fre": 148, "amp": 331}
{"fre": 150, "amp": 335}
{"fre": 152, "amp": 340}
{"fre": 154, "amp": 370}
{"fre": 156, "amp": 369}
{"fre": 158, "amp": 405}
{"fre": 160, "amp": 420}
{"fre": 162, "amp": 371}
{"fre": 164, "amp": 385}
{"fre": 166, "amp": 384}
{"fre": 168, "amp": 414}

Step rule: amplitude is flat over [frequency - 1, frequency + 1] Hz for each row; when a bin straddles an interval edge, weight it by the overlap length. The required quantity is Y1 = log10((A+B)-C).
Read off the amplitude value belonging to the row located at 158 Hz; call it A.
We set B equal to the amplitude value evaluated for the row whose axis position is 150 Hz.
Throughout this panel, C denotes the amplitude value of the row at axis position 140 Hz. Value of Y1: 2.63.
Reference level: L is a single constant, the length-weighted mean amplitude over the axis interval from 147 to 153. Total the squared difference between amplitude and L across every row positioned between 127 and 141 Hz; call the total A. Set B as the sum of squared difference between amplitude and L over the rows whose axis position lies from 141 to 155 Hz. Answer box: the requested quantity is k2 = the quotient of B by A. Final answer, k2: 0.28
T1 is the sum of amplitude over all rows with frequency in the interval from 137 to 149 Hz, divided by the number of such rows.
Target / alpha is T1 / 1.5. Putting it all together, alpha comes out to 205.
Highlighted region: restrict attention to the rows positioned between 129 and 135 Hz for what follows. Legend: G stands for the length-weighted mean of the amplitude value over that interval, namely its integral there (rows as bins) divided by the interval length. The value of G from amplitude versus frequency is 308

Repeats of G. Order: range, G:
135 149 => 304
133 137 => 286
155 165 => 390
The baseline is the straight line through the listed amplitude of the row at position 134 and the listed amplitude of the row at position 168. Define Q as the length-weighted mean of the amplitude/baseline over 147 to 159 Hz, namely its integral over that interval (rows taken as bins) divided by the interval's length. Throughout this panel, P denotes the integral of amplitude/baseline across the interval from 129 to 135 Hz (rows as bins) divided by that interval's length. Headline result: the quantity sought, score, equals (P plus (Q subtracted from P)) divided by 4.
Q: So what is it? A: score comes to 0.30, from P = 1.10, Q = 1.00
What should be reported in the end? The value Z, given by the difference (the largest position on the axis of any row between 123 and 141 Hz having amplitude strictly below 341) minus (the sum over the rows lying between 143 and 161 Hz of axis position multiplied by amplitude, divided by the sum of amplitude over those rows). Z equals -12.5 Hz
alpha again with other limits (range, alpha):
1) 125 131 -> 218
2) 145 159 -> 235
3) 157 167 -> 262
